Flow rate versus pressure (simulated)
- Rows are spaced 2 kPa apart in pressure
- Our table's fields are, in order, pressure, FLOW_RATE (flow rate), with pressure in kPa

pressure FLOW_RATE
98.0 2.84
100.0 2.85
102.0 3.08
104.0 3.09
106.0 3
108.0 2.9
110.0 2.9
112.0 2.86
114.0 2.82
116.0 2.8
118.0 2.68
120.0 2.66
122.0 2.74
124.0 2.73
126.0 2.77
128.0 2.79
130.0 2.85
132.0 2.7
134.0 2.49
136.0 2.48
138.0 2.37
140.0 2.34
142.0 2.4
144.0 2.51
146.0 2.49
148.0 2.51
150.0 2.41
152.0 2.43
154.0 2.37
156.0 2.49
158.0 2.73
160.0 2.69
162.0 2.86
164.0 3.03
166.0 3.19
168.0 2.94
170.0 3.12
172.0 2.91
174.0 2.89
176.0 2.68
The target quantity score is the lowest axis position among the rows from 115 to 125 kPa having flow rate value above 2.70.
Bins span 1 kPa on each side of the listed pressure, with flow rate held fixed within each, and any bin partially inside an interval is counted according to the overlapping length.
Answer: 116.0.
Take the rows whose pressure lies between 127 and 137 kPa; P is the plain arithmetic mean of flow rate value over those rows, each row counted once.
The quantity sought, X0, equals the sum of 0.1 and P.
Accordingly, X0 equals 2.76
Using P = 2.66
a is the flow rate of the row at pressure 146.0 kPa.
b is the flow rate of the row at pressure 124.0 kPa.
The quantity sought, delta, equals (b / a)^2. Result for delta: 1.20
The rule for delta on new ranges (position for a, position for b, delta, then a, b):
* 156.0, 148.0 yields 1.02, 2.49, 2.51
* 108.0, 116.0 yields 0.93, 2.9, 2.8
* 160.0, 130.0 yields 1.12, 2.69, 2.85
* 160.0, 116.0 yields 1.08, 2.69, 2.8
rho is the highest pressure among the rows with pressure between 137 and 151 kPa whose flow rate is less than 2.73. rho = 150.0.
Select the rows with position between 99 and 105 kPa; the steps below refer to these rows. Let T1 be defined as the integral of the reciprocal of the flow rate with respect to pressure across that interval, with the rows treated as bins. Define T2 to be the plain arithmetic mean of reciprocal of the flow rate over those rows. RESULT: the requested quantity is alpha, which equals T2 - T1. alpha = -1.7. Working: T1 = 2.0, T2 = 0.333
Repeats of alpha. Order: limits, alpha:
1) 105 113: -2.4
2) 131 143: -4.5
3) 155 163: -2.6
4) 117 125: -2.6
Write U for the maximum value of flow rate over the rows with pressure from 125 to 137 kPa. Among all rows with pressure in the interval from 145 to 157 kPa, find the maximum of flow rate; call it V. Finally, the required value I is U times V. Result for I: 7.2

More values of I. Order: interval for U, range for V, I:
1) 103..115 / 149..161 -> 8.4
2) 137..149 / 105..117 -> 7.5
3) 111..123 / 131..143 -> 7.7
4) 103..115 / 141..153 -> 7.8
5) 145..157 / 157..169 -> 8.0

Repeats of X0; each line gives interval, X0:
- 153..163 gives 2.73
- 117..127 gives 2.82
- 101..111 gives 3.09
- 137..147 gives 2.52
